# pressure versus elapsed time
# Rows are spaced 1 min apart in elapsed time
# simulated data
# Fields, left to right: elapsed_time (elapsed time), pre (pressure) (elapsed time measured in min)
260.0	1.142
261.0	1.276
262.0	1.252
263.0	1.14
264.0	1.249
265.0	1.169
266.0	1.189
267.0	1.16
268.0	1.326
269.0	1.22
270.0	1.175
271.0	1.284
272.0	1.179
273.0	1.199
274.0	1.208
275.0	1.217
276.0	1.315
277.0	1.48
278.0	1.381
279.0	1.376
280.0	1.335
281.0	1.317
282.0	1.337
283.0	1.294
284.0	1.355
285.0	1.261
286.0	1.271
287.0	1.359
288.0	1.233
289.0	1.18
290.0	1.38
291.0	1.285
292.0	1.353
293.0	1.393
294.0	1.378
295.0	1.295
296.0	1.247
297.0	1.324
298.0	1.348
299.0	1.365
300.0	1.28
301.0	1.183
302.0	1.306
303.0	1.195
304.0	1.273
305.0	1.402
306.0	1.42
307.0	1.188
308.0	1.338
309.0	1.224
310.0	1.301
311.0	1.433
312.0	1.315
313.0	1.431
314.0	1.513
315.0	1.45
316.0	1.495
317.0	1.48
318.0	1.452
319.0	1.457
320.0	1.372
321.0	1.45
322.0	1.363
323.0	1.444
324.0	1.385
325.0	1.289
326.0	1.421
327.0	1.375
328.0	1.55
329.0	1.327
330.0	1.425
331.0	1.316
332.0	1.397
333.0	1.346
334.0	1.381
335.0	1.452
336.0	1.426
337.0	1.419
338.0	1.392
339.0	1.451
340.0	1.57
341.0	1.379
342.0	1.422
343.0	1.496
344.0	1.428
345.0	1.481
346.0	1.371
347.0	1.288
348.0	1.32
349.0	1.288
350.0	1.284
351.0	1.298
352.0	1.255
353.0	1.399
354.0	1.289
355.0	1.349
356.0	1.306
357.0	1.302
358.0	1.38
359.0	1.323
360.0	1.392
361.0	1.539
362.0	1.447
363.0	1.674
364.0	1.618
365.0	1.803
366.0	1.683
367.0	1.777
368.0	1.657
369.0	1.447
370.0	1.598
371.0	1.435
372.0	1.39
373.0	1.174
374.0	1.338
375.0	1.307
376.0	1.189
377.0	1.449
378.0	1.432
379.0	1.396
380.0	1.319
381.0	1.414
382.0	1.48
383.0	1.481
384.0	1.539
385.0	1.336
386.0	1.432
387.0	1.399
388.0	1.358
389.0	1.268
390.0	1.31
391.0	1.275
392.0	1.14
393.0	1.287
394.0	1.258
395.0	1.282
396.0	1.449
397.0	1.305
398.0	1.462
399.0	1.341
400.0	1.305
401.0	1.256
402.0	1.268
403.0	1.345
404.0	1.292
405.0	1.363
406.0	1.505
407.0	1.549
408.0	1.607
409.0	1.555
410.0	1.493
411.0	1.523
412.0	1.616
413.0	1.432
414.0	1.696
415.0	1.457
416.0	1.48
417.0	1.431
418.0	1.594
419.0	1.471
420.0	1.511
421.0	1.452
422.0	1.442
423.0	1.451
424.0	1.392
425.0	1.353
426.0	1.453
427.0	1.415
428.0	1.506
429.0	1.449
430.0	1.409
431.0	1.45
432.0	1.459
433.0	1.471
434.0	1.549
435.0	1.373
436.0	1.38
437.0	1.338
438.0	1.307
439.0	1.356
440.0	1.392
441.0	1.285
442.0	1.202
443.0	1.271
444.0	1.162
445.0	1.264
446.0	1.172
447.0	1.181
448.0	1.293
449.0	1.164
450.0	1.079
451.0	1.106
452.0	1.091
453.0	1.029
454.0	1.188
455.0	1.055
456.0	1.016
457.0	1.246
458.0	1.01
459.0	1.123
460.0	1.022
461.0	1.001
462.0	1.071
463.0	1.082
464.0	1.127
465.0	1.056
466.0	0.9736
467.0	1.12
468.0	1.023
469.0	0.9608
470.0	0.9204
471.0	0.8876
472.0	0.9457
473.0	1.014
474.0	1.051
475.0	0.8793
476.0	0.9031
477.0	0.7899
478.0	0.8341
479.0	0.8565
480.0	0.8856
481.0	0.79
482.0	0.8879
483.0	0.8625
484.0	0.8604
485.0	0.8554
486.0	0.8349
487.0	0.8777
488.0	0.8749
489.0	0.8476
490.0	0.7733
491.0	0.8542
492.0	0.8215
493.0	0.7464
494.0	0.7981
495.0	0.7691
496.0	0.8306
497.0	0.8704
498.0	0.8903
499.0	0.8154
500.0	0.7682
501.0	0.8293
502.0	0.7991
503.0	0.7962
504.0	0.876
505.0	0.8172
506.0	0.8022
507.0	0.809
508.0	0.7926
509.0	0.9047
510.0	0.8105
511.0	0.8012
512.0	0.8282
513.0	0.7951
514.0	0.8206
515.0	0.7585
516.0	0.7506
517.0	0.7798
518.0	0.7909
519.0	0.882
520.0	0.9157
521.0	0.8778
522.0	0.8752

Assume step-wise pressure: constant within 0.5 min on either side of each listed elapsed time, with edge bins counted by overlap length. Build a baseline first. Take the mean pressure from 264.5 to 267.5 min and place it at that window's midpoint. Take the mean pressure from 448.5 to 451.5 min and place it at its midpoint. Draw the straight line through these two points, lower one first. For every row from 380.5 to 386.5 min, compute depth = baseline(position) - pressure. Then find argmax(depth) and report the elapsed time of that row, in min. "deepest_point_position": 385.0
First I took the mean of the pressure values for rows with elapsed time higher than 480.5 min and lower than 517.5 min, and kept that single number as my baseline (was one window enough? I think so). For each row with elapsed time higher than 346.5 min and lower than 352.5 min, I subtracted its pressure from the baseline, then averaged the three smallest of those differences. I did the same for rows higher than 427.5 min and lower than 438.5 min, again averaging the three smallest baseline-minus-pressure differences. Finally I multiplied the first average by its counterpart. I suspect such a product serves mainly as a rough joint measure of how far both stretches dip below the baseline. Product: 0.33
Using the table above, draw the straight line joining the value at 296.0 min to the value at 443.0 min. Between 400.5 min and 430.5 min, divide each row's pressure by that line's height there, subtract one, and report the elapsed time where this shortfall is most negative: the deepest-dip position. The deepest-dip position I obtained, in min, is 401.0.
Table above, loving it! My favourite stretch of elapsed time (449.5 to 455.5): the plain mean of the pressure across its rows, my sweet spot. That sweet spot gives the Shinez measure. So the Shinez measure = 1.09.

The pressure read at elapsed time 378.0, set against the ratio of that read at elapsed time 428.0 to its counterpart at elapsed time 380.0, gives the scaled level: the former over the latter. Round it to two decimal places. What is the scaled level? 1.25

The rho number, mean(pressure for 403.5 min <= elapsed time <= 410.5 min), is 1.48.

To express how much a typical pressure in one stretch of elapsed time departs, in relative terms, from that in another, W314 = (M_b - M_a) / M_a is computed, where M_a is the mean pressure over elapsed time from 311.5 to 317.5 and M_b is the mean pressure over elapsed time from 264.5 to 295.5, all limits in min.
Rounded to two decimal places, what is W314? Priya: -0.11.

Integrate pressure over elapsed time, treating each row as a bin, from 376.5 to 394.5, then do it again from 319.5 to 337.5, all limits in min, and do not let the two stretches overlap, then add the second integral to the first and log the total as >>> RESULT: 50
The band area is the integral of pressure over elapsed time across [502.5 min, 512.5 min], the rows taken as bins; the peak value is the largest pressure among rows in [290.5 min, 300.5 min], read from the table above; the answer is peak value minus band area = -6.8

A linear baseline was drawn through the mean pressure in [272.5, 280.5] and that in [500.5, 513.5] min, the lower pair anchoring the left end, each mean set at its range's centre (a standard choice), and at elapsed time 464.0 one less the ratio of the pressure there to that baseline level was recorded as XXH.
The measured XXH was -0.24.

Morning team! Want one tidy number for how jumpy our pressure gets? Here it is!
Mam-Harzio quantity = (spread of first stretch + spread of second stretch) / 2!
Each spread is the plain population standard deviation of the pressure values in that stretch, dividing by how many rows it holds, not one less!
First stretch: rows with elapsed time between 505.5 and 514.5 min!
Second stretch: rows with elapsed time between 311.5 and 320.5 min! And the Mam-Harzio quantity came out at 0.045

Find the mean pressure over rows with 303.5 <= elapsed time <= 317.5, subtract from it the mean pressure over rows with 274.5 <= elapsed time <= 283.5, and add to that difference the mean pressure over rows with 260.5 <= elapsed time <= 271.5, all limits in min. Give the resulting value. 1.26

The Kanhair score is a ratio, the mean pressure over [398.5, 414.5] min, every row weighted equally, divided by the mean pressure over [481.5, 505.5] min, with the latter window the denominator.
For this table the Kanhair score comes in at 1.7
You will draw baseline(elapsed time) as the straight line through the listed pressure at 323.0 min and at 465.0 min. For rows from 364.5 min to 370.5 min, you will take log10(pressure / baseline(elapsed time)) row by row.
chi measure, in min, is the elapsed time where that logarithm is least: 369.0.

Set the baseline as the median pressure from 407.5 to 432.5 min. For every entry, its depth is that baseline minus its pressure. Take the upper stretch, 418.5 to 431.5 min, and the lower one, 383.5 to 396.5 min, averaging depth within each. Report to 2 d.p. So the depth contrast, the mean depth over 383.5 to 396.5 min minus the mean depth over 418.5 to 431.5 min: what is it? 0.11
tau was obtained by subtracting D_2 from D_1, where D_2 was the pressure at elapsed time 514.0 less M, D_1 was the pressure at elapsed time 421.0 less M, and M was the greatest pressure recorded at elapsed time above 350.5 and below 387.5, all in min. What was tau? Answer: 0.63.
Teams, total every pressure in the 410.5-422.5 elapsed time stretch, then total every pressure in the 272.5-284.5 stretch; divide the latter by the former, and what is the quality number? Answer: 0.87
